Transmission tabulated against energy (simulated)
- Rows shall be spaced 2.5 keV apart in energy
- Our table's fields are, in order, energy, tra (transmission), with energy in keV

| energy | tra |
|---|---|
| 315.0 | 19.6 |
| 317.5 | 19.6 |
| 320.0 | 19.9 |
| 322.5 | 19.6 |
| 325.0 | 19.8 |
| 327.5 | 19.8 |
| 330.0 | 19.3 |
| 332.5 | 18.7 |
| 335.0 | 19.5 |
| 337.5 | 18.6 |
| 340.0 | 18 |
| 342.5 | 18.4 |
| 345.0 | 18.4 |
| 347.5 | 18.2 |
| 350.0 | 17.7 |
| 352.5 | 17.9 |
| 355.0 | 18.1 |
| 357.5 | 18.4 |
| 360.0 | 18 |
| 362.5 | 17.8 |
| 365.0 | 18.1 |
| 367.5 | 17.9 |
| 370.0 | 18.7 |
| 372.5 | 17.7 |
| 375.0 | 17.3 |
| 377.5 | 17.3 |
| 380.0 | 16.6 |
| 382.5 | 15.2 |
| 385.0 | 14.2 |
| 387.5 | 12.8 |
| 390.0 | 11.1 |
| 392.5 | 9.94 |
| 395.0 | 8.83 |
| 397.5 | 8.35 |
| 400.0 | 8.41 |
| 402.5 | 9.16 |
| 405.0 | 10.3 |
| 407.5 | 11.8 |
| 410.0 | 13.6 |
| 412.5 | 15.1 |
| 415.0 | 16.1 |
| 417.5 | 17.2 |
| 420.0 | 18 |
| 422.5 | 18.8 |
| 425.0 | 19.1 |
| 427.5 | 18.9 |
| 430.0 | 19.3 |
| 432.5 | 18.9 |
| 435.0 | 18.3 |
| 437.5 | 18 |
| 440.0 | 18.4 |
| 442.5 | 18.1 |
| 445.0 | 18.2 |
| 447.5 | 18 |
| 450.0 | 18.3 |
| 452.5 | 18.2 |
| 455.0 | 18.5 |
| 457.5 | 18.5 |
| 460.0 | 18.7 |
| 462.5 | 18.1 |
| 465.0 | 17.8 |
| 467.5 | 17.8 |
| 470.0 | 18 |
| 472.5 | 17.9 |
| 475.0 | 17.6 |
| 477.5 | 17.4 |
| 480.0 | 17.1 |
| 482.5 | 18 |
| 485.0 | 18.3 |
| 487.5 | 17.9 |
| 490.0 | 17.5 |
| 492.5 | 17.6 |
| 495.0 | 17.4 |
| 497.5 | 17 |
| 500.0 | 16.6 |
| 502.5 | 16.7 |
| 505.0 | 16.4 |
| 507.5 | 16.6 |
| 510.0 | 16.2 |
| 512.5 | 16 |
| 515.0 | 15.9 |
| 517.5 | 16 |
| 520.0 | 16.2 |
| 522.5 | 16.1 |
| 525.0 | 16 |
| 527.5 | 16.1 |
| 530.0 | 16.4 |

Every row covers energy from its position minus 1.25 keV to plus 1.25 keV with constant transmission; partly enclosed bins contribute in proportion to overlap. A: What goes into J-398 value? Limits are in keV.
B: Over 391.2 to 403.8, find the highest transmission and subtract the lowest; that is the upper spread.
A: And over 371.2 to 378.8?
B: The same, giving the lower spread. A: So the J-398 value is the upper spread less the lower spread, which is 1.2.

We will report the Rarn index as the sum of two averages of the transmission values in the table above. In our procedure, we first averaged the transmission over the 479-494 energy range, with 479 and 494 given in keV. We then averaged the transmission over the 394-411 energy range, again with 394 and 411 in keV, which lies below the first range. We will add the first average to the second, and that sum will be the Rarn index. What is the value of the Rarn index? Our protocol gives 27.8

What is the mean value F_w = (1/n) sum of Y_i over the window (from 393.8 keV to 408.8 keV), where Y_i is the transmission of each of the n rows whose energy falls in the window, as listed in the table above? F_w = 9.5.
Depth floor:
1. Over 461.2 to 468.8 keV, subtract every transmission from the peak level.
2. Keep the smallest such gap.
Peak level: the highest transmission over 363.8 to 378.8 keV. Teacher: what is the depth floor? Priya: 0.6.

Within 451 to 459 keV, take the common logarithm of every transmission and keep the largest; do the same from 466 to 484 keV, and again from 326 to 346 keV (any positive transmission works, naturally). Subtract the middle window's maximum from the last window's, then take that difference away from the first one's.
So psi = 1.23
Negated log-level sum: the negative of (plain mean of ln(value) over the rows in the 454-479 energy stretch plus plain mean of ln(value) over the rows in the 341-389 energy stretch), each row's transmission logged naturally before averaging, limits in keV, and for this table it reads -5.74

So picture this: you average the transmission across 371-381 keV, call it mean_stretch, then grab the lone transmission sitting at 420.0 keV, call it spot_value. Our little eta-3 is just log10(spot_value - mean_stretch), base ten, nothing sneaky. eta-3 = -0.1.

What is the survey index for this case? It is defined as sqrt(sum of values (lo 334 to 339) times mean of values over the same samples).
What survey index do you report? 27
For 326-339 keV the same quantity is 43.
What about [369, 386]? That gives 44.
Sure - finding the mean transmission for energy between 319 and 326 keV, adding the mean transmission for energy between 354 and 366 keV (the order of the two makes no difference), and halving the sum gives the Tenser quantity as 18.9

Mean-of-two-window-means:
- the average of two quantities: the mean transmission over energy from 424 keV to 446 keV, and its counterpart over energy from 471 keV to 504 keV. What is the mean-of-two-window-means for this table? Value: 18.0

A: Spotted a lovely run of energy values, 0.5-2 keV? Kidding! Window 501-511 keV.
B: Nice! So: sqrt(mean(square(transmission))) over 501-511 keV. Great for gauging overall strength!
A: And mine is 16.5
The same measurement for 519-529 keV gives 16.1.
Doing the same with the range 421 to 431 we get 19.0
